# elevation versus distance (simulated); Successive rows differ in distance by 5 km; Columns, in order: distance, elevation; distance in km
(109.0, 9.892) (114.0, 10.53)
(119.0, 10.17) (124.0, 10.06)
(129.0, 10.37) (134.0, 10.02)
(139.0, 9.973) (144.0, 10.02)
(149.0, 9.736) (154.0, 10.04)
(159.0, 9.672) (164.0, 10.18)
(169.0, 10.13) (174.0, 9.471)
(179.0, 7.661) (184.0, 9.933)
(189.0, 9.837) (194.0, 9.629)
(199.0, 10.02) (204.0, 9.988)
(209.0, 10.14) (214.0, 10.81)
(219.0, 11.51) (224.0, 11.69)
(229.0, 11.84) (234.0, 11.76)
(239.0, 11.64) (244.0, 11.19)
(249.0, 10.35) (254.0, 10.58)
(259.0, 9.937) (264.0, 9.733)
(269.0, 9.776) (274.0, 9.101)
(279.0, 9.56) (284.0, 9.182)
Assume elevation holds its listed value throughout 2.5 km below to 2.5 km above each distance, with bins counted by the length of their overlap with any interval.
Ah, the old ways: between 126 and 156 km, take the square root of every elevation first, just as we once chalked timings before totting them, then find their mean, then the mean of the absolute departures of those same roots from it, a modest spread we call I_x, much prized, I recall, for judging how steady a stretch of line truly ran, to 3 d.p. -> 0.019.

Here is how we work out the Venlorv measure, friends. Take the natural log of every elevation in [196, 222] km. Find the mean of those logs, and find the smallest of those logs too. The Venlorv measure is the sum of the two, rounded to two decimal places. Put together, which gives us 4.65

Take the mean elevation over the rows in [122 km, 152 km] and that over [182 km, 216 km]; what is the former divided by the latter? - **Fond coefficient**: 1.00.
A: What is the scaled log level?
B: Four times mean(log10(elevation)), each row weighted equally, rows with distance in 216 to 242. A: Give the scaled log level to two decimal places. 4.27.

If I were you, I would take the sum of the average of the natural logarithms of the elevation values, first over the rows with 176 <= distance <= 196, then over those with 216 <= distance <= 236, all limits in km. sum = 4.68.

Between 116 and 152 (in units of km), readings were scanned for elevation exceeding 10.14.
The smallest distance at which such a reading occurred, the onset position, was 119.0 km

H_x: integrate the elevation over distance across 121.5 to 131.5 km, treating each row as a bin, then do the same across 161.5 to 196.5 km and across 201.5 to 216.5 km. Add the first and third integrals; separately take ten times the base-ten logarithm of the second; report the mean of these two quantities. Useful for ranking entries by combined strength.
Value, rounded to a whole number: 141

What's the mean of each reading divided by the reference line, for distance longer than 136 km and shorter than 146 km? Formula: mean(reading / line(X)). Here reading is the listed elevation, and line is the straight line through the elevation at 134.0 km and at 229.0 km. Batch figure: 0.984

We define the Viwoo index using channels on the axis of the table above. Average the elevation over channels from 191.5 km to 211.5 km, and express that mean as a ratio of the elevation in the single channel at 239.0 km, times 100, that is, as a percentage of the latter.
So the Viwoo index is 85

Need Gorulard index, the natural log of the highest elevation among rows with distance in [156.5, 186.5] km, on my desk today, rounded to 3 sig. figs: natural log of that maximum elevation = 2.32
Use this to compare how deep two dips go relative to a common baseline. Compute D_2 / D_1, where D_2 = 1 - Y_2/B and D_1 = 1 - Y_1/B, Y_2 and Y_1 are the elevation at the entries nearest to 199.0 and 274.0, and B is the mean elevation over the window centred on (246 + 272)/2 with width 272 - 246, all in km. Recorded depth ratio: 0.06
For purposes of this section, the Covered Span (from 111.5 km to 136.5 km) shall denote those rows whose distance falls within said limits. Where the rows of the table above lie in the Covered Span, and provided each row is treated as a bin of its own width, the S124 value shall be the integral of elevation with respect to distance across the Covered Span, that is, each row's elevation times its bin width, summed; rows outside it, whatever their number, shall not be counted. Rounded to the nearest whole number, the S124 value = 256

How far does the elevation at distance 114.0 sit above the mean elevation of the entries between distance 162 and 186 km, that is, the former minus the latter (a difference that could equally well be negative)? 1.1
